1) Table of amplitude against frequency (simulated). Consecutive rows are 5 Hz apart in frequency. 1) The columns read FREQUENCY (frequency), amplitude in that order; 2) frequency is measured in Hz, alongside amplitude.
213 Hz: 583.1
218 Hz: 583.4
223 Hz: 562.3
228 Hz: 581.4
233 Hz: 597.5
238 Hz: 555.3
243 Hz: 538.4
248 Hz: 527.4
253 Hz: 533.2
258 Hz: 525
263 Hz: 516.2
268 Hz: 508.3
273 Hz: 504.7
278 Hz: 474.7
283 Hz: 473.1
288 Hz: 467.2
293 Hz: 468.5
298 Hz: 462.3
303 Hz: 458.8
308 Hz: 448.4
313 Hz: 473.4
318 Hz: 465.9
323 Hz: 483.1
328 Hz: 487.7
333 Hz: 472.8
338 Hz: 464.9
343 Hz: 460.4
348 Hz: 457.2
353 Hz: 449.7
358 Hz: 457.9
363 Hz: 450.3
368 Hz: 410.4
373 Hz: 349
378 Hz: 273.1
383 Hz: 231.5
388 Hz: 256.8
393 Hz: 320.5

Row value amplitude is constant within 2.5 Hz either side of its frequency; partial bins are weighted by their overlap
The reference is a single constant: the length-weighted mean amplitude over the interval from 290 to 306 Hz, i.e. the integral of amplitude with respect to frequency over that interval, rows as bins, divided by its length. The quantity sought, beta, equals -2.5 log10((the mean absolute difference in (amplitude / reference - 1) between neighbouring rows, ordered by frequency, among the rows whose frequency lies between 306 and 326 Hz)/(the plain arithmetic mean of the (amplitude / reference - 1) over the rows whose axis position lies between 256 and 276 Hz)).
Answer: 1.2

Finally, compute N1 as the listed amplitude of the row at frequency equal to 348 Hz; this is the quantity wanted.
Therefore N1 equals 457.2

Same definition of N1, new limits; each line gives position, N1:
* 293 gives 468.5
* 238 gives 555.3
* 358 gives 457.9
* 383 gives 231.5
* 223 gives 562.3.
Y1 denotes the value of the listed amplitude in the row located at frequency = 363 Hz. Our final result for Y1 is 450.3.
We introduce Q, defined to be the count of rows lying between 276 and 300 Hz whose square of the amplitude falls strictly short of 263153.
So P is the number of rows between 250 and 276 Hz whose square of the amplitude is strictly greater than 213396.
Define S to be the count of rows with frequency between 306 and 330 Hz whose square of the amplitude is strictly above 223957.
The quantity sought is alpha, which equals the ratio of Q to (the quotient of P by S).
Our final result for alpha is 3.0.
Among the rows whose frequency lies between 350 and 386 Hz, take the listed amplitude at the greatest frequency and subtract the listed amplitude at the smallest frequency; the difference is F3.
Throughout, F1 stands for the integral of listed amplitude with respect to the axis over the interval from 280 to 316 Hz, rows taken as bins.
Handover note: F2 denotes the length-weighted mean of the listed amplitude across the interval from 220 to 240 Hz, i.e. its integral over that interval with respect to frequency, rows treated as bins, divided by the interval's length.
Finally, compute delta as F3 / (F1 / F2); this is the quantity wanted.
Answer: -7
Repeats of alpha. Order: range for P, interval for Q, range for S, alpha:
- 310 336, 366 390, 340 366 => 0.0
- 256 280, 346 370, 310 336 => 3.0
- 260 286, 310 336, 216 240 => 5.0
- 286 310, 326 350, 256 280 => 8.3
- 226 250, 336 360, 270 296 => 2.0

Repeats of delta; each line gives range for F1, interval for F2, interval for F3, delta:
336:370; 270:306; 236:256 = -1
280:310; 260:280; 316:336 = 0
